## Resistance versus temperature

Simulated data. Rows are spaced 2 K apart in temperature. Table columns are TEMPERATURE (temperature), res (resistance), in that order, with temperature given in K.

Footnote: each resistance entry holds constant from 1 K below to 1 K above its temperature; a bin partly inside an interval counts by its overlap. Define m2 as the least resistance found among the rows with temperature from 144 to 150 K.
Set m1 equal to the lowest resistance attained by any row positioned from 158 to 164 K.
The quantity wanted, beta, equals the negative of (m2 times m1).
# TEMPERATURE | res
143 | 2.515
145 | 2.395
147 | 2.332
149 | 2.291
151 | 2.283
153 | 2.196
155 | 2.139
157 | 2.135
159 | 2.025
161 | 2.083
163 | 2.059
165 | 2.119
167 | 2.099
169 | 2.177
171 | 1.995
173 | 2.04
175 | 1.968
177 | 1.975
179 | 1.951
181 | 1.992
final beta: -4.6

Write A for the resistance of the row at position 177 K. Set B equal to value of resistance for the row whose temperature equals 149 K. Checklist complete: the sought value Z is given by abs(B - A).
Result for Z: 0.32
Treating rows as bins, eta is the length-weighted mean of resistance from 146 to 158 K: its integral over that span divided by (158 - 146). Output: 2.23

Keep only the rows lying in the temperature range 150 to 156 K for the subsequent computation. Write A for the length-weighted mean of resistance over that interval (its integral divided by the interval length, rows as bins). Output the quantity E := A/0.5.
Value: 4.4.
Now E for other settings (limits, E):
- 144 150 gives 4.7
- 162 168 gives 4.2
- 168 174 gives 4.1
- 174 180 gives 3.9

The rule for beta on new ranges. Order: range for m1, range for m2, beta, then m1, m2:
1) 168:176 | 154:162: -4.0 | 1.968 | 2.025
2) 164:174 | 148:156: -4.3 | 1.995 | 2.139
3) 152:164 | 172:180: -4.0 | 2.025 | 1.951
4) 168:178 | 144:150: -4.5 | 1.968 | 2.291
